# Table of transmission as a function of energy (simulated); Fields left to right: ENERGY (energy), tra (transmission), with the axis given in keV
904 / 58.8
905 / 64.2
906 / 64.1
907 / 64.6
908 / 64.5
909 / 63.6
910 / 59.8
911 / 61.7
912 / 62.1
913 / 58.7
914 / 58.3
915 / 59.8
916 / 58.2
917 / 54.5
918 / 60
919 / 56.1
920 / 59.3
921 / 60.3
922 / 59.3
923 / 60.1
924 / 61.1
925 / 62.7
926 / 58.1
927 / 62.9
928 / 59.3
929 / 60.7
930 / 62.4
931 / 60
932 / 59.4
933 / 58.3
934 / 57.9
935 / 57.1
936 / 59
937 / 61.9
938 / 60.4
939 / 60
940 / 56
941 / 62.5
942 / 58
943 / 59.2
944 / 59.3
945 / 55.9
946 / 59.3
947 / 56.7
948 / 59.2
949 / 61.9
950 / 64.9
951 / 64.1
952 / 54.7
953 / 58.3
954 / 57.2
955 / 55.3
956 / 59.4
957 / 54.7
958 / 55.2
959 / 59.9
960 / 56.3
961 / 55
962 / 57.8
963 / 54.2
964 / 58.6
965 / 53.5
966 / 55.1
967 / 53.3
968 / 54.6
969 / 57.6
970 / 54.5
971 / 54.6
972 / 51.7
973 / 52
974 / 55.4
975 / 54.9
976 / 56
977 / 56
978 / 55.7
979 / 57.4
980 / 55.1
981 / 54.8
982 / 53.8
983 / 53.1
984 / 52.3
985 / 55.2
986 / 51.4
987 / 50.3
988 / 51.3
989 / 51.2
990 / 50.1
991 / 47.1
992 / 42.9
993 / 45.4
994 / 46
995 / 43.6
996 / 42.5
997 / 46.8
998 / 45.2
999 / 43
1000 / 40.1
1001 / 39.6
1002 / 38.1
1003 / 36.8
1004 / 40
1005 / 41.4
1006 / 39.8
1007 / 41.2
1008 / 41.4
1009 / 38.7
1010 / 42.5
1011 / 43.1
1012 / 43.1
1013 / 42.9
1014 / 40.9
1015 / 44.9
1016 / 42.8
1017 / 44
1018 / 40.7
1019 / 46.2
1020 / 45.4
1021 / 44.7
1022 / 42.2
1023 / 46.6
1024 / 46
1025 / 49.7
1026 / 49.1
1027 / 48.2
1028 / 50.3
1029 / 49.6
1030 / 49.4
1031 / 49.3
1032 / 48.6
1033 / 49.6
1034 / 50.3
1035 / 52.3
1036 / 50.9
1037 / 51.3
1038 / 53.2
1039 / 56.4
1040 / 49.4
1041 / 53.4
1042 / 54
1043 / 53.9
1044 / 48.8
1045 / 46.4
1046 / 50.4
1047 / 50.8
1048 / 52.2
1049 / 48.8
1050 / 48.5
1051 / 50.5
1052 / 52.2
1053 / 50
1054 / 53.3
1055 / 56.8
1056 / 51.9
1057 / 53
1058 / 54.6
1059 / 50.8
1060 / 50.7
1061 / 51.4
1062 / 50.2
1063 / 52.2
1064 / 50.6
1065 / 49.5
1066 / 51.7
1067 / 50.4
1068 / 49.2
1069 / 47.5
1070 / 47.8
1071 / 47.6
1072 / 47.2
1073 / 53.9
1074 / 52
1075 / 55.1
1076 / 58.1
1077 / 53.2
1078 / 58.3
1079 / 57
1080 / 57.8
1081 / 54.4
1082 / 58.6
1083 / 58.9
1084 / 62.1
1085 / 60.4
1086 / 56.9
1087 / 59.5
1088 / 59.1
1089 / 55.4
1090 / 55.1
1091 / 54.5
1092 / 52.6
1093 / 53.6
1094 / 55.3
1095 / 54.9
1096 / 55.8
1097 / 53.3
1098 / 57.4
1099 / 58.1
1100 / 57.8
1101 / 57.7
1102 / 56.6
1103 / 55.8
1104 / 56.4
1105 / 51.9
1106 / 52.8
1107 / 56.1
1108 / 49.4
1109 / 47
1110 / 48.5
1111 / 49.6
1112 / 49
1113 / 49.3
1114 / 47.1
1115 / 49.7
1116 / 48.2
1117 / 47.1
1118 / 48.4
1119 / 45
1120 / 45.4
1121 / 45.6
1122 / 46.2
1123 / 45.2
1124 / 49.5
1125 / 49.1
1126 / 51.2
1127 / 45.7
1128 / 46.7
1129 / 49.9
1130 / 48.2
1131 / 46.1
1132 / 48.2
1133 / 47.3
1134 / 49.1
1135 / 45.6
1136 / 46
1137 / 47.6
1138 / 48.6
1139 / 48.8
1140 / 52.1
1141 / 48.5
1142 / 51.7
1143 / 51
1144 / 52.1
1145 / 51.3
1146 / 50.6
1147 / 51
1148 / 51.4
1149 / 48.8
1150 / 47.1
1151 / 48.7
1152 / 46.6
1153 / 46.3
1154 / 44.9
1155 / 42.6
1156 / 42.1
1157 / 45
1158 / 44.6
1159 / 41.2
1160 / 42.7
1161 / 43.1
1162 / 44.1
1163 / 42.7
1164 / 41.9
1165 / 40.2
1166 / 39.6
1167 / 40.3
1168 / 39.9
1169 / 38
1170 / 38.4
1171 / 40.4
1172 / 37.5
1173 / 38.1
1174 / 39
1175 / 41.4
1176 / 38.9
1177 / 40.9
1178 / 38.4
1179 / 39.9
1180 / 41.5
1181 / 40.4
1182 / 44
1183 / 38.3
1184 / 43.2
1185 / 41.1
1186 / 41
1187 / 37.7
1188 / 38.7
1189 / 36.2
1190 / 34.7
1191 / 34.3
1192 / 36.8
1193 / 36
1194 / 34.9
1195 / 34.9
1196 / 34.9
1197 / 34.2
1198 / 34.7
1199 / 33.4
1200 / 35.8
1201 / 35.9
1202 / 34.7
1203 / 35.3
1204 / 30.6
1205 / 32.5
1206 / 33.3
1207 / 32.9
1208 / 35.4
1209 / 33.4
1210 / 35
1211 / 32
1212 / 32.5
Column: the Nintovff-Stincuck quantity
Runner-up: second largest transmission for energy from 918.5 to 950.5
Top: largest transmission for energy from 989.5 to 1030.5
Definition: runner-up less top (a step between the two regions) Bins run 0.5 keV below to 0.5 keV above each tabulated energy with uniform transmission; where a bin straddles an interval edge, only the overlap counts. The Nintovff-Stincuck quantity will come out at 13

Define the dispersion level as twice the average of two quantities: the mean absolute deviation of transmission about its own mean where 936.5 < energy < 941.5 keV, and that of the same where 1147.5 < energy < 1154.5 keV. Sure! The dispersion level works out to 3.4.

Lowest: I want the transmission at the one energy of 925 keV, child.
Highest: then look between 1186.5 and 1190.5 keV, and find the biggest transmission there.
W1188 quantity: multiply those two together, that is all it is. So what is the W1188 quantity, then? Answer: 2426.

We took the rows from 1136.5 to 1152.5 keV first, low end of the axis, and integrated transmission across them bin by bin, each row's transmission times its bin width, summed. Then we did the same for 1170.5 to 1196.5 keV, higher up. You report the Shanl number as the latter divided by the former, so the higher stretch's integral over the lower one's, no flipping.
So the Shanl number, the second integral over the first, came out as 1.26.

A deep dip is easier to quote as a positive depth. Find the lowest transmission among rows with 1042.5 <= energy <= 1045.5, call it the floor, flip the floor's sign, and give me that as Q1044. -46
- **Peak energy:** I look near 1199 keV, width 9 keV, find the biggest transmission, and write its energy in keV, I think 1201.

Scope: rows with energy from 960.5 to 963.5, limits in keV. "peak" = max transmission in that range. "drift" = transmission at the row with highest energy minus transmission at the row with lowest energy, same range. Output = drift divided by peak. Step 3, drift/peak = -0.014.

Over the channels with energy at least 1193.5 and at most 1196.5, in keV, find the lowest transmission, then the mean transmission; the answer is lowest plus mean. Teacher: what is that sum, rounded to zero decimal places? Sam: 70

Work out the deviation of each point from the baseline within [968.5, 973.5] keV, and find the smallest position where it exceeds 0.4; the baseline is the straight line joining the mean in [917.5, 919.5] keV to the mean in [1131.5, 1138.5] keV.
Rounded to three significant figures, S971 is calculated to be 969 keV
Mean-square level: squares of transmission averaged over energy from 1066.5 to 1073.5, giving 2414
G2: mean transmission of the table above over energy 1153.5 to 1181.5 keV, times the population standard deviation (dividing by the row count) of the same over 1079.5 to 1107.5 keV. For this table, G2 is 100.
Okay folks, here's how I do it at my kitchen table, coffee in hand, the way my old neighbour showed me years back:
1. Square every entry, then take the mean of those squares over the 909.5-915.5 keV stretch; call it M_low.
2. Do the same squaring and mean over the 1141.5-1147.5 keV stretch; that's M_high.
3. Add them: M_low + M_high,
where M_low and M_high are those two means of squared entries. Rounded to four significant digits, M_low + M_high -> 6240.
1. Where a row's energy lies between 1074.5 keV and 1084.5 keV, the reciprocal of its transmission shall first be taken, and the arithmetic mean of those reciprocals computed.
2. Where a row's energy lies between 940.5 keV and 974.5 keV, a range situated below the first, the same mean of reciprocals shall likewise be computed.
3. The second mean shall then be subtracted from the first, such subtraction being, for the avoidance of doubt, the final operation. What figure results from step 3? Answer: 0.000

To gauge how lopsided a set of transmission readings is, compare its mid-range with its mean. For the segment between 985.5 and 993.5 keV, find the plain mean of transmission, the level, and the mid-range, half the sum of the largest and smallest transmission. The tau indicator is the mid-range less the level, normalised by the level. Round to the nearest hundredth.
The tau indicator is -0.03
